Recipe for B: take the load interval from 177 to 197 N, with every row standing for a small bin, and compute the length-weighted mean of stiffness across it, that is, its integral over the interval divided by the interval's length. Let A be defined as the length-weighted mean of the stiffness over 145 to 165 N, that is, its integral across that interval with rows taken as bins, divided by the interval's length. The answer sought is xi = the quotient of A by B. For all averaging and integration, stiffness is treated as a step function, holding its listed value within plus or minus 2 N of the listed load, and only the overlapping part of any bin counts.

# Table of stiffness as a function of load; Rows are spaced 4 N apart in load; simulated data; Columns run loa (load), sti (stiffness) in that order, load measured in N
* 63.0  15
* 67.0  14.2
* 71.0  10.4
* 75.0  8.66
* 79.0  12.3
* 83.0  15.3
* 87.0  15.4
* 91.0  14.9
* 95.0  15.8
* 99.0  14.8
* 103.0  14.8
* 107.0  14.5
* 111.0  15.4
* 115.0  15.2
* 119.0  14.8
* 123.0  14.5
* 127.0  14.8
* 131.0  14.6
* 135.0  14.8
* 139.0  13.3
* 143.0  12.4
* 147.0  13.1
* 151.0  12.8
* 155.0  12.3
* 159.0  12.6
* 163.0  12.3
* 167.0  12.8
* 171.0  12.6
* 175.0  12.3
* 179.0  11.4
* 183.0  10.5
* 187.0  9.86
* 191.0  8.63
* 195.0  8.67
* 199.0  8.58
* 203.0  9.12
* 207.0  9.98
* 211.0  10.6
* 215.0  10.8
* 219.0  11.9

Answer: 1.29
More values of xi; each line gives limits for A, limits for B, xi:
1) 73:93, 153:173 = 1.06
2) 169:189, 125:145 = 0.81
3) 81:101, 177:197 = 1.55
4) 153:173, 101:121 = 0.84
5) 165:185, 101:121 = 0.80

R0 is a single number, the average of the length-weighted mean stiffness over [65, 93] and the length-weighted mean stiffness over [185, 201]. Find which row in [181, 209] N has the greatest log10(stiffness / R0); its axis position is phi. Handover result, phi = 183.0 N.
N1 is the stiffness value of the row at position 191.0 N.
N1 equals 8.63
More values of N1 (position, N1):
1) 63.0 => 15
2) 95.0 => 15.8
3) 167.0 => 12.8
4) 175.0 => 12.3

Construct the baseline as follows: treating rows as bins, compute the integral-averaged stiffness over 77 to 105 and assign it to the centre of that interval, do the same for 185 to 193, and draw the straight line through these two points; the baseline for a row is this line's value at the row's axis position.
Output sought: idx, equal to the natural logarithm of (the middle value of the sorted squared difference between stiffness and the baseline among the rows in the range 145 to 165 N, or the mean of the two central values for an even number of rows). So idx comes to 0.8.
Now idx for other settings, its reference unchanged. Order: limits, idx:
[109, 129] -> 1.1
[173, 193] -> -0.2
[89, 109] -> -0.9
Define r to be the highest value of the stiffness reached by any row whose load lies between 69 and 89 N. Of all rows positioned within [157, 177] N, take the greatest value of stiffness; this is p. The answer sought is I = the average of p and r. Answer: 14.1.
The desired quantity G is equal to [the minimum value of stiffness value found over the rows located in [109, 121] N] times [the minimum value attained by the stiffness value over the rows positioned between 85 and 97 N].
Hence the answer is 221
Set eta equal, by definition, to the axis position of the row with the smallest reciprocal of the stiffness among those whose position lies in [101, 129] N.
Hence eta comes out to 111.0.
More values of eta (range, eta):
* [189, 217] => 215.0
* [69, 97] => 95.0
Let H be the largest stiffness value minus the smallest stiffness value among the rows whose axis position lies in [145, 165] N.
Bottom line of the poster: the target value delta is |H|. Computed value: 0.8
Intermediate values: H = 0.8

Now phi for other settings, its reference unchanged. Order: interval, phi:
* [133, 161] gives 135.0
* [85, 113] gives 95.0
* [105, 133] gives 111.0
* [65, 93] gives 87.0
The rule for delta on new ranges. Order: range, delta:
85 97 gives 0.9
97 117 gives 0.9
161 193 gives 4.2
